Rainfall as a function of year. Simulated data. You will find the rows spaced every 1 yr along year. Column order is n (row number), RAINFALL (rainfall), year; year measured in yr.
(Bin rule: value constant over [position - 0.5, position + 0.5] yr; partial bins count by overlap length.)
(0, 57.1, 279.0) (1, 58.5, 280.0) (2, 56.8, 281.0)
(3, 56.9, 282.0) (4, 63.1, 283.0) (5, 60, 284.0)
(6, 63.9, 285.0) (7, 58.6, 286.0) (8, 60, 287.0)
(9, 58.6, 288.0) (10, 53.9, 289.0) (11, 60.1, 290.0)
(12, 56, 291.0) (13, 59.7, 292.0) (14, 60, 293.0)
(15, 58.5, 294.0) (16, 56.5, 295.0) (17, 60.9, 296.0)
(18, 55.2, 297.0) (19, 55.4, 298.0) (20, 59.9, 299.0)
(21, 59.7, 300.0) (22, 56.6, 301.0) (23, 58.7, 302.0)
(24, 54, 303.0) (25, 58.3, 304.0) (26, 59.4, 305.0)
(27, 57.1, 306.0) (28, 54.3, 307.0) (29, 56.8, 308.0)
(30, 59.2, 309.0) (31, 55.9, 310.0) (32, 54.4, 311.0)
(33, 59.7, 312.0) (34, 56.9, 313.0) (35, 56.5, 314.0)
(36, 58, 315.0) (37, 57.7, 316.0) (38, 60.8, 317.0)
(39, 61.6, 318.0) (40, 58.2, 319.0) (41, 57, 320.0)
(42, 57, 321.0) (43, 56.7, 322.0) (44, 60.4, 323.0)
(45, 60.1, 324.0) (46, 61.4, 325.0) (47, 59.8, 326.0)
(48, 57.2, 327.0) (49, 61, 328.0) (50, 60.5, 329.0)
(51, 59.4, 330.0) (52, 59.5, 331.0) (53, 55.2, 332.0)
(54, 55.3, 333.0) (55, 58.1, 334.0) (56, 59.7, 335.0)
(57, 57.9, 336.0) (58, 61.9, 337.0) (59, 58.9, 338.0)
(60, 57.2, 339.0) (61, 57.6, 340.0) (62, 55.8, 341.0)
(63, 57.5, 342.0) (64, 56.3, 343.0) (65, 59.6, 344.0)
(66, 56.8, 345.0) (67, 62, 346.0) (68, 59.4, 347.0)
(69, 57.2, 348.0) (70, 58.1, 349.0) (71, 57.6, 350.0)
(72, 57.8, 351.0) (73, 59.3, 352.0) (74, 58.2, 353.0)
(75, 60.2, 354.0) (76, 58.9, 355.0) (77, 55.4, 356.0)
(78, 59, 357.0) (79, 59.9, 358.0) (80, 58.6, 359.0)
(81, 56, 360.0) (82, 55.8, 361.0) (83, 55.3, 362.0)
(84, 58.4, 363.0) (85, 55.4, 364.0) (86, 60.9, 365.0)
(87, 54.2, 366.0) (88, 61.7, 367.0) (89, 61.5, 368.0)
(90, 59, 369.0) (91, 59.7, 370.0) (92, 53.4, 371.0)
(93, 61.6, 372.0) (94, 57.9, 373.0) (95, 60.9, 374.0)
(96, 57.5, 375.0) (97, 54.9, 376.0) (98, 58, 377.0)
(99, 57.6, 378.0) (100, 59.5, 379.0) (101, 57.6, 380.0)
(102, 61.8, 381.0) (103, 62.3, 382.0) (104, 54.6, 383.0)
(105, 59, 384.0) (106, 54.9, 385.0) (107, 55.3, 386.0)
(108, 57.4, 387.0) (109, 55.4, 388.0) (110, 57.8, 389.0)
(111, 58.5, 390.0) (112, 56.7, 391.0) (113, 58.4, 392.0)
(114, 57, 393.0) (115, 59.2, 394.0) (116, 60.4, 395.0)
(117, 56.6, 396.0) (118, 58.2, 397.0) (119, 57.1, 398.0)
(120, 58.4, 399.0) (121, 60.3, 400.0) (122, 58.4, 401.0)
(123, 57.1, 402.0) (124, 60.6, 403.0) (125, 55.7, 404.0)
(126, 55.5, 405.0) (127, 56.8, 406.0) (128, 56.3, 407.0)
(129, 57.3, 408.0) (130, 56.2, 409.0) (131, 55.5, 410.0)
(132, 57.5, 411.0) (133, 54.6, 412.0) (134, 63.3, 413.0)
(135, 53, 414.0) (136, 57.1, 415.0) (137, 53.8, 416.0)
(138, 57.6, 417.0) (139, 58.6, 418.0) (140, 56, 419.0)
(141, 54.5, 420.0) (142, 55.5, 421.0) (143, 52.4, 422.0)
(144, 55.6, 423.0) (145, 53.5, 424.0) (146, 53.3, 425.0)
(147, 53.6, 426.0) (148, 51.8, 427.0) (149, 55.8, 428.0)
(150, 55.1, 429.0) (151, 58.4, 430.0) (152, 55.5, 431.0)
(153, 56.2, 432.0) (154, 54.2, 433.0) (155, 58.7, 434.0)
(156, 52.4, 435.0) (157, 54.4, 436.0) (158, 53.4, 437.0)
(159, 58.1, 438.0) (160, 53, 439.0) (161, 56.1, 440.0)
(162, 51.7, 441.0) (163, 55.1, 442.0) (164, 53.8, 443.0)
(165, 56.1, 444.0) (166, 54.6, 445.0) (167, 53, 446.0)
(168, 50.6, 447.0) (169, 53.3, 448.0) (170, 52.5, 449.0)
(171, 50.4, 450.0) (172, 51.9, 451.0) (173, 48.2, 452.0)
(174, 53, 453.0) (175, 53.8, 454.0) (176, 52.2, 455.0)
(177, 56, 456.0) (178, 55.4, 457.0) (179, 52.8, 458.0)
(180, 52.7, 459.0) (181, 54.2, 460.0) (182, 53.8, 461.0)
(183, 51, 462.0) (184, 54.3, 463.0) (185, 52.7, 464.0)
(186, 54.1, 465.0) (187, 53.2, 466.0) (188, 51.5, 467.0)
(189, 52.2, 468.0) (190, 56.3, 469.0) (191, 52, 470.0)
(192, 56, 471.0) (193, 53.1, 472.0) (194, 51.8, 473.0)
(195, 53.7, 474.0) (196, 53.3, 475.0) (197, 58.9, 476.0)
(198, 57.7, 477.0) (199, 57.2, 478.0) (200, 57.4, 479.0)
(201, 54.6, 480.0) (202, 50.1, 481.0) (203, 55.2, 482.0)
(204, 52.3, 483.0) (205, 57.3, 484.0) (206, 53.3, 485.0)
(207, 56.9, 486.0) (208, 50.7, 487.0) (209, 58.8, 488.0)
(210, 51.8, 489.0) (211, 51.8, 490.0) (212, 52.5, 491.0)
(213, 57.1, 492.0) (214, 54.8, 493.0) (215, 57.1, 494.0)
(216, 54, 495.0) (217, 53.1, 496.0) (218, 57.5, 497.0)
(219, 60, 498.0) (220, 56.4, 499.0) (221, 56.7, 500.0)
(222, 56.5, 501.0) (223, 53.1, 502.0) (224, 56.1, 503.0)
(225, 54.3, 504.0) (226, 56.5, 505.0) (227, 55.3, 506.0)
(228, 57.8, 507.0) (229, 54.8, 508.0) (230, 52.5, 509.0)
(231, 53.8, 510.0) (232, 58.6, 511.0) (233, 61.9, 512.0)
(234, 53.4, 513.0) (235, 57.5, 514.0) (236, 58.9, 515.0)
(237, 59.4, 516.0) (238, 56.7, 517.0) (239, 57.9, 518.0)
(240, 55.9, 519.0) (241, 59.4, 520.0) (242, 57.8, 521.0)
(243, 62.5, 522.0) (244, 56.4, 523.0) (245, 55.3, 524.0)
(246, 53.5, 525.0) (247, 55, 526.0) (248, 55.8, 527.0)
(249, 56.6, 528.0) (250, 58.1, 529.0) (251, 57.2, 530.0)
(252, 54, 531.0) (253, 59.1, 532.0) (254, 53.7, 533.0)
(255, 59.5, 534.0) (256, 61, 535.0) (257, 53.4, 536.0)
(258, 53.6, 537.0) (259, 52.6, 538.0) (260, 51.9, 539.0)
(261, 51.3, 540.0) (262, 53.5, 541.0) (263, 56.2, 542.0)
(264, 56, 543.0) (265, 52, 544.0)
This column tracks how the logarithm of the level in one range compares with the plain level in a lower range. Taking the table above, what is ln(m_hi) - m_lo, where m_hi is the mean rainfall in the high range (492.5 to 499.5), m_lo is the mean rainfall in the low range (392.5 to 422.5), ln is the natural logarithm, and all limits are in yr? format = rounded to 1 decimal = -53.0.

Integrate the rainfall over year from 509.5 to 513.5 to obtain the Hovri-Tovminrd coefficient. 228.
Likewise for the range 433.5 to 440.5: 386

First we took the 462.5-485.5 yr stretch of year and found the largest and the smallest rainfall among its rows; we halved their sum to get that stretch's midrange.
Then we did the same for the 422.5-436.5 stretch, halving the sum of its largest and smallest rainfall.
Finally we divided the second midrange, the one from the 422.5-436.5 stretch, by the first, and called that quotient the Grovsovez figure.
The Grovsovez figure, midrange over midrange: 1.01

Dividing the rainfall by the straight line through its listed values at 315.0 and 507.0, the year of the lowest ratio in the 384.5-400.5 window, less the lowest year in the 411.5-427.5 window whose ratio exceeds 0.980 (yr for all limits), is -28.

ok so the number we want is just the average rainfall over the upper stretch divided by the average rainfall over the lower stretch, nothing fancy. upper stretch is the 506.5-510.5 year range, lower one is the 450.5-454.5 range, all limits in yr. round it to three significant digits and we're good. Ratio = 1.06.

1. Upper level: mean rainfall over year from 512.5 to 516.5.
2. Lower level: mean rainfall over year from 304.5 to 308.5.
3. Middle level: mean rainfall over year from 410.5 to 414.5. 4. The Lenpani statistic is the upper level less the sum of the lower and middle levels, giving -57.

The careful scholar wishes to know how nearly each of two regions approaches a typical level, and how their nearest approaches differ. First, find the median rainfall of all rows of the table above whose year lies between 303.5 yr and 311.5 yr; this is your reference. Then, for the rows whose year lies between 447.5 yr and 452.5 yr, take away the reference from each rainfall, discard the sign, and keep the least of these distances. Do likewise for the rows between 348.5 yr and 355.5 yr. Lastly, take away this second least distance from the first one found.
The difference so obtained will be 3.0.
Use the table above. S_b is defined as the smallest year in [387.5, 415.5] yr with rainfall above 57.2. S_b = 389.0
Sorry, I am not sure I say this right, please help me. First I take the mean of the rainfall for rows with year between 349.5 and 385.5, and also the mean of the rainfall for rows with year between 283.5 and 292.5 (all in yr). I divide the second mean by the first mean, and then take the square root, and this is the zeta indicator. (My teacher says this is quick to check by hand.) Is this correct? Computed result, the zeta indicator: 1.01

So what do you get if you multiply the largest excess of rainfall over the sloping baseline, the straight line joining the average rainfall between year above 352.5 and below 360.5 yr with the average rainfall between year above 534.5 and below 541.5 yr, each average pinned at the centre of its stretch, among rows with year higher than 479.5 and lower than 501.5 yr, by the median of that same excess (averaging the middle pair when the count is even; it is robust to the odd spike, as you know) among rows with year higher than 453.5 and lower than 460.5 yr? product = -11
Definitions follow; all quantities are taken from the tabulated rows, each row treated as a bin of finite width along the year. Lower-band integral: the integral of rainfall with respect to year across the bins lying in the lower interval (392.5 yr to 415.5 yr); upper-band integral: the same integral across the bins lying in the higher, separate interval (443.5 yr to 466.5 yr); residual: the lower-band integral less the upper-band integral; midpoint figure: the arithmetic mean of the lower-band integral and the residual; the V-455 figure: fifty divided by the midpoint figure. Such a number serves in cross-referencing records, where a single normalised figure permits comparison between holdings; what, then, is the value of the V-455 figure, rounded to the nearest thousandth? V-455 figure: 0.070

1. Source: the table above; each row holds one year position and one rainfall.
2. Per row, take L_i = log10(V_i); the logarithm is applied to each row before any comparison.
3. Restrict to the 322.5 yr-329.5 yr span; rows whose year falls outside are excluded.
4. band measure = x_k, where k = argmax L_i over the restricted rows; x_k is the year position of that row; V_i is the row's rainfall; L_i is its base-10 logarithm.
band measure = 325.0 yr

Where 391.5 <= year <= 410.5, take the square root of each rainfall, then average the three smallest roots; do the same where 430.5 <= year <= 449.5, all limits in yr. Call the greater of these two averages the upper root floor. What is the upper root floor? 7.45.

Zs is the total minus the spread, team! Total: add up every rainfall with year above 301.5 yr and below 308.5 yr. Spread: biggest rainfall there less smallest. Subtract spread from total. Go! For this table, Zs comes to 393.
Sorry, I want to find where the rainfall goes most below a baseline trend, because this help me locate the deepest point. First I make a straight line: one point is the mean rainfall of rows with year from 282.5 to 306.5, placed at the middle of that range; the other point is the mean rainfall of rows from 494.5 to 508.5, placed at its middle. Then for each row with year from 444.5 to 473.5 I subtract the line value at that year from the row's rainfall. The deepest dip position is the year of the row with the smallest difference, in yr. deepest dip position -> 452.0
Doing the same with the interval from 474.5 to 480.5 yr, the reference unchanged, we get 475.0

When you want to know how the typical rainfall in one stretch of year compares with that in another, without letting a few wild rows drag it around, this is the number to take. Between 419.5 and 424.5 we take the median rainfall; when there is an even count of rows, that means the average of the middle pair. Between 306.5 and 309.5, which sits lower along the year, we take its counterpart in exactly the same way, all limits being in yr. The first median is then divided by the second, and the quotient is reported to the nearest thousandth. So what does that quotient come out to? 0.960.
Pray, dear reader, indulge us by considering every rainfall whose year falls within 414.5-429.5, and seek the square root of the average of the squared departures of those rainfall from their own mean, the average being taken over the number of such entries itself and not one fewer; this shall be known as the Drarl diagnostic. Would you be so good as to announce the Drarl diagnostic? 1.9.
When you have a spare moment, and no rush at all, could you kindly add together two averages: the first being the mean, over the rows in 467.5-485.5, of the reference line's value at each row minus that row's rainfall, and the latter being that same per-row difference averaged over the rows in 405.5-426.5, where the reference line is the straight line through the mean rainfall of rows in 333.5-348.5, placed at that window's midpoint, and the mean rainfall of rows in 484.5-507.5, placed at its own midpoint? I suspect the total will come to 2.2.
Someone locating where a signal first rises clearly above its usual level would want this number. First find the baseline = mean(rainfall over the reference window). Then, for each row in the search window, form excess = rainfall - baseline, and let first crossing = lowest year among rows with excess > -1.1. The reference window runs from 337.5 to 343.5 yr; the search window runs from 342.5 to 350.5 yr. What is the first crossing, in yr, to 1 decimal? 343.0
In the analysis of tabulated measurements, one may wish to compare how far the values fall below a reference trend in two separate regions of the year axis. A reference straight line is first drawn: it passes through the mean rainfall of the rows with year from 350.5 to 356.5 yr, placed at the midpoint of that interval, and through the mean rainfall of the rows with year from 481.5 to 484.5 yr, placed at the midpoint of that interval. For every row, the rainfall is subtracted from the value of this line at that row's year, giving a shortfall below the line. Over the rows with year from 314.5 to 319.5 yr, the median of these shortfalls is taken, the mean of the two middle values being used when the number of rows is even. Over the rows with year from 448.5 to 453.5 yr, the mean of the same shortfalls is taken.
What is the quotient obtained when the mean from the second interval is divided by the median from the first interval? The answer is 4.6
